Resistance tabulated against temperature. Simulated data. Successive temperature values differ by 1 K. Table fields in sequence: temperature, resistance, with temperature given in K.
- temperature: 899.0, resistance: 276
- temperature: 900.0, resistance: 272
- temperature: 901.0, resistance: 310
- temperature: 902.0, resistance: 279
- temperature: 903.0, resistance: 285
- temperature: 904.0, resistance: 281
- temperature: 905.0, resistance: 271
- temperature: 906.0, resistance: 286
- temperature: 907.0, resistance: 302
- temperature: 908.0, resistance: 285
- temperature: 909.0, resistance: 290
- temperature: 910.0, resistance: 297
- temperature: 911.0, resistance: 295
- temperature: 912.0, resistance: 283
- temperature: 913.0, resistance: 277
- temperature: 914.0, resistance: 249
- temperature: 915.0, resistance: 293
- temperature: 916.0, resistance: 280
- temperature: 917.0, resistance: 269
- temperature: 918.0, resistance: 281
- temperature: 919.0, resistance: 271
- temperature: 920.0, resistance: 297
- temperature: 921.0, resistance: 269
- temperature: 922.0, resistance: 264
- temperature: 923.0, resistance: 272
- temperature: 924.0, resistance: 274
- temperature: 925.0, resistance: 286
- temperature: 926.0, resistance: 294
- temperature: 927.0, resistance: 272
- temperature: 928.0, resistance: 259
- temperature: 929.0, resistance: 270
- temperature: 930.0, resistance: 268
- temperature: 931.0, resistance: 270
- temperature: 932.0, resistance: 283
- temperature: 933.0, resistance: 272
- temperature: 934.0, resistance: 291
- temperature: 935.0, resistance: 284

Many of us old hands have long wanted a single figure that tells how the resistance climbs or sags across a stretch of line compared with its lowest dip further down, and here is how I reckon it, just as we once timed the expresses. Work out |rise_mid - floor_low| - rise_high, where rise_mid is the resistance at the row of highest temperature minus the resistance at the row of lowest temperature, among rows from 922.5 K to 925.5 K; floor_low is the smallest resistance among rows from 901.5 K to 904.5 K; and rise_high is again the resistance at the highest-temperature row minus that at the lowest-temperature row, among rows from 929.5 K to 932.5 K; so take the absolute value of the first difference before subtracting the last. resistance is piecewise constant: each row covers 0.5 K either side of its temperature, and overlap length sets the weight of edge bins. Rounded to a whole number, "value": 250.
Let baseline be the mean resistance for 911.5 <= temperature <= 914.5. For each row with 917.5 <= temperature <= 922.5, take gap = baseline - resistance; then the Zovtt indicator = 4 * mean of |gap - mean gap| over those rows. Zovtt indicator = 40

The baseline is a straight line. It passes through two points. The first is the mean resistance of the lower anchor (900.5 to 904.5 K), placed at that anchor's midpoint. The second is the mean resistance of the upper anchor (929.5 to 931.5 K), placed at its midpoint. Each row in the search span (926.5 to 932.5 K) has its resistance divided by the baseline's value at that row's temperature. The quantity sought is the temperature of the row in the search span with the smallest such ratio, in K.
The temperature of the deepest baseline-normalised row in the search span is 928.0 K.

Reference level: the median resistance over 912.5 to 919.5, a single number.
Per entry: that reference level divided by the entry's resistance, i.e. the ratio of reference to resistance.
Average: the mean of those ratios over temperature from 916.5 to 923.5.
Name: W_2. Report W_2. 1.01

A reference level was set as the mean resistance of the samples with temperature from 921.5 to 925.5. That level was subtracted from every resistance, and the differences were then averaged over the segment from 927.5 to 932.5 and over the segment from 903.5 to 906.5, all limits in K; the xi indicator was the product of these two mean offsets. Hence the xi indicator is -21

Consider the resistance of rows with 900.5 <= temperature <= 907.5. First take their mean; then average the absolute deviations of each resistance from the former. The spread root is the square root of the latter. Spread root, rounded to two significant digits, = 3.2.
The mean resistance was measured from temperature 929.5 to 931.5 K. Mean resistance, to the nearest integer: 269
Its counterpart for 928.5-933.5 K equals 273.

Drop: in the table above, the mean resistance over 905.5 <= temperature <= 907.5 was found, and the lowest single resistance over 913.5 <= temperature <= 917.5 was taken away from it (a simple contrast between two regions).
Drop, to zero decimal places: 45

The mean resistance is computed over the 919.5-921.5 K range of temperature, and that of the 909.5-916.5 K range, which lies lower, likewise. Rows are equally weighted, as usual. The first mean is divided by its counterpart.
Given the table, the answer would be 1.00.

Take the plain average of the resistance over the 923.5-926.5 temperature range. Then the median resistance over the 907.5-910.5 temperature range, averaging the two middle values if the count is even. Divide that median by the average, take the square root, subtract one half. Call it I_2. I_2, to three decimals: 0.509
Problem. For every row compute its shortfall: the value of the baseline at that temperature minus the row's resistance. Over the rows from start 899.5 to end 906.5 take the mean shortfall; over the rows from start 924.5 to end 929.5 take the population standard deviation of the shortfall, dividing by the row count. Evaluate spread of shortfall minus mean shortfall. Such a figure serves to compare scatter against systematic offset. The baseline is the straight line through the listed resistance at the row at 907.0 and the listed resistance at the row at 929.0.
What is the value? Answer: -14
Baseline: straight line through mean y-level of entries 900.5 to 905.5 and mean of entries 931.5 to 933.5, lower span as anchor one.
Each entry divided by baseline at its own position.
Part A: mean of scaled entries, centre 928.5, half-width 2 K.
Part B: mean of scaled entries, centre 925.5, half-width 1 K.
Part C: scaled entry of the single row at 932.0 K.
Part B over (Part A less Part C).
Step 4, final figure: -17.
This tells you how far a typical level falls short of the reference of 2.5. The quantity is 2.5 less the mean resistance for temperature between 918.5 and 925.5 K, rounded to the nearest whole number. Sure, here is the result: -274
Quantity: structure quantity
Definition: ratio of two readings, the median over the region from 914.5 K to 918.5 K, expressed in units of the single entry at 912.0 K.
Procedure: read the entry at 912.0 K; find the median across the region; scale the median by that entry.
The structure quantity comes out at 0.99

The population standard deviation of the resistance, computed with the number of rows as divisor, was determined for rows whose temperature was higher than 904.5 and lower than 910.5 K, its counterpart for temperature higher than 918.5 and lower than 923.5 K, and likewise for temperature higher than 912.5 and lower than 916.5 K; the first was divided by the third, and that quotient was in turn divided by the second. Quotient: 0.053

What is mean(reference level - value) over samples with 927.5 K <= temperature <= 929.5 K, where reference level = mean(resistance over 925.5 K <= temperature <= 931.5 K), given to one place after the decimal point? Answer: 7.7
